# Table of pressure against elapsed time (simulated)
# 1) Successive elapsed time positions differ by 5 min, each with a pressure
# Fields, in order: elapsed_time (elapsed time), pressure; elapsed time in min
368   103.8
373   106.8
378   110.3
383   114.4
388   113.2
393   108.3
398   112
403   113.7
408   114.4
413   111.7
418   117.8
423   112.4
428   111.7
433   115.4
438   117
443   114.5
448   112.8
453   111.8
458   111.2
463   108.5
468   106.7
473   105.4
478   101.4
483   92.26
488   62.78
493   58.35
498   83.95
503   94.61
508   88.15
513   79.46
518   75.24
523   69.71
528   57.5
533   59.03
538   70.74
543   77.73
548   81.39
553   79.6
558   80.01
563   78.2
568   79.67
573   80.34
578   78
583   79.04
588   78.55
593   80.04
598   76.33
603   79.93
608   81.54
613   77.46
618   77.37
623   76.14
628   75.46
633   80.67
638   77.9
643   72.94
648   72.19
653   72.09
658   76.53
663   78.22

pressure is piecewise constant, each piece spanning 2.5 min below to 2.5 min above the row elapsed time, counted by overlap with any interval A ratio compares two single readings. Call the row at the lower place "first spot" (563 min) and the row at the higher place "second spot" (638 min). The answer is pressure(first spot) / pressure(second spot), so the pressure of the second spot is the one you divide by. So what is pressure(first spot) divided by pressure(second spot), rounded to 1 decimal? 1.0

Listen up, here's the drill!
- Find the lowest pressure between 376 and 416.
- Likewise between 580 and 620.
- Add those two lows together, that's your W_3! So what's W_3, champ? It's 185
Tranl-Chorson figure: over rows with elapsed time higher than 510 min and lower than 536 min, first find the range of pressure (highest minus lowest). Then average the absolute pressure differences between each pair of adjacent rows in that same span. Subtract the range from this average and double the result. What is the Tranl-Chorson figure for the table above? -32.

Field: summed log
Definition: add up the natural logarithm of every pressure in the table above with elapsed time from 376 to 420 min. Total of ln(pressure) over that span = 43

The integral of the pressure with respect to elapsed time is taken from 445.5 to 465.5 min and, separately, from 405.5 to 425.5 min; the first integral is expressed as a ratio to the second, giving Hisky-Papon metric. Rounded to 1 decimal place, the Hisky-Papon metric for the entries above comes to 1.0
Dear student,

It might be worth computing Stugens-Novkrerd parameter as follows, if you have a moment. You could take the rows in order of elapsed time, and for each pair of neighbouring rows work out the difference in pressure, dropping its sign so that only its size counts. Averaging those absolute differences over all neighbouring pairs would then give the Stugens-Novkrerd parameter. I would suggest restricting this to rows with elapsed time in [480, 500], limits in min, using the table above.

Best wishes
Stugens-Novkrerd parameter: 20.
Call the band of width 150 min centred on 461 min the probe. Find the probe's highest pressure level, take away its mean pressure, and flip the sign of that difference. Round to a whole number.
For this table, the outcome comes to -20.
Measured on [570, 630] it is -3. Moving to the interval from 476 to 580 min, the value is -24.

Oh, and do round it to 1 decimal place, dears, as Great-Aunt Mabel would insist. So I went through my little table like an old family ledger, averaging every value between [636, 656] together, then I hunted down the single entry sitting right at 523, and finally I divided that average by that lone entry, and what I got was 1.1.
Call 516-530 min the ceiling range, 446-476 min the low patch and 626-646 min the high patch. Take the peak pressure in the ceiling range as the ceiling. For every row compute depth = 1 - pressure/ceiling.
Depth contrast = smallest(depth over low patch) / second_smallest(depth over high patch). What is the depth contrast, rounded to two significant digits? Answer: 14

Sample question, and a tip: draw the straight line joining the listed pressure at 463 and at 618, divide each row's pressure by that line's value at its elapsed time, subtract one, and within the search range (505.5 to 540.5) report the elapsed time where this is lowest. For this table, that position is 528 min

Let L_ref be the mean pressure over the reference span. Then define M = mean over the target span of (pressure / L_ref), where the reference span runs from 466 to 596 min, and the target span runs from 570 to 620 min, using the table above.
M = 0.99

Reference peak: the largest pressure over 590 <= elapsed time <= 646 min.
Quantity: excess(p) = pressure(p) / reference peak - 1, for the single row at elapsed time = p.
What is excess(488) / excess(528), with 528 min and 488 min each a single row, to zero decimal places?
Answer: 1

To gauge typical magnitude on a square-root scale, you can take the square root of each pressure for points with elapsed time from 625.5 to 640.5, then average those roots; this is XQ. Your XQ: 8.8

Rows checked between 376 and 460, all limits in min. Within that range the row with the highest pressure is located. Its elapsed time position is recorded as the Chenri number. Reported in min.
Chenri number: 418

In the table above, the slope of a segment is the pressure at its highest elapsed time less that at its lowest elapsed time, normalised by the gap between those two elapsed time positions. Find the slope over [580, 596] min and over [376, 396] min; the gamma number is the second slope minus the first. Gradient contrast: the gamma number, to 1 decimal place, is -0.2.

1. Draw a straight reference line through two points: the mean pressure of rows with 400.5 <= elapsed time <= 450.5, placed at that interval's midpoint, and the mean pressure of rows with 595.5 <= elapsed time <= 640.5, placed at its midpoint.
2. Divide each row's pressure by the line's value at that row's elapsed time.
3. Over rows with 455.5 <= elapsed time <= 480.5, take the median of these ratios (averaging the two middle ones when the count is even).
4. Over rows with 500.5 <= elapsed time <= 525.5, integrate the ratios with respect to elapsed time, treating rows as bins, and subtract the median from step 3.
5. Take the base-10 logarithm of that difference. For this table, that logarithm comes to 1.30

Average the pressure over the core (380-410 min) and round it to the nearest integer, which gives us 113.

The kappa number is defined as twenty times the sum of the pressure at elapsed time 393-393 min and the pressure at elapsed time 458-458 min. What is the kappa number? 4390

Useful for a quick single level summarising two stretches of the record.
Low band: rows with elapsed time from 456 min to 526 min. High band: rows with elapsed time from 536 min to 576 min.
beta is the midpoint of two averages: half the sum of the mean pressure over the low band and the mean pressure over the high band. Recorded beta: 83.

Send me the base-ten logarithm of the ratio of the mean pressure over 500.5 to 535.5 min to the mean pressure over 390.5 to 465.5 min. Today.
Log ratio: -0.179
